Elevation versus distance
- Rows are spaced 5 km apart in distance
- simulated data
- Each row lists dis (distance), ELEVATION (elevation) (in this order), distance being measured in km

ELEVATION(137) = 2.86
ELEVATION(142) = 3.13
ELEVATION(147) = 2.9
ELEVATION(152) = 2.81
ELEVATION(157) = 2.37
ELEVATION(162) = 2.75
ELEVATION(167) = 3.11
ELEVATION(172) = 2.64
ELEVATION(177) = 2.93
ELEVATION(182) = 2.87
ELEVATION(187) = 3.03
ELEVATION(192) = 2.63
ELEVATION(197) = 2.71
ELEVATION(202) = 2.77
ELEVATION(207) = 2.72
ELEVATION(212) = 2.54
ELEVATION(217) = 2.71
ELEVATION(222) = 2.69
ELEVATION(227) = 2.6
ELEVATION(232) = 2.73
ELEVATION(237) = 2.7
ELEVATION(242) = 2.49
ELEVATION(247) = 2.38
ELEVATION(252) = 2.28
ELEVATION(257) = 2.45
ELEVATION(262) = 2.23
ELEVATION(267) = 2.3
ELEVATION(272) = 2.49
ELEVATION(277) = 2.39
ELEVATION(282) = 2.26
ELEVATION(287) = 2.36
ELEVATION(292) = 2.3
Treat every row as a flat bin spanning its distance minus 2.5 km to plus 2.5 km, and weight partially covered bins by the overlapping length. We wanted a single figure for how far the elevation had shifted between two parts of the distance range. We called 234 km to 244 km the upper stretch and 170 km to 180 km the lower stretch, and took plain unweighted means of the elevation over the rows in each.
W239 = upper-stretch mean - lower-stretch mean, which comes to -0.19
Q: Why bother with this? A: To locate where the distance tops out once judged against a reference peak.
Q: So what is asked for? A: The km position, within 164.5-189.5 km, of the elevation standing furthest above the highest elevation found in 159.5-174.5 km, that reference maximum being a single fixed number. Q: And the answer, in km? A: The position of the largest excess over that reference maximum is 167 km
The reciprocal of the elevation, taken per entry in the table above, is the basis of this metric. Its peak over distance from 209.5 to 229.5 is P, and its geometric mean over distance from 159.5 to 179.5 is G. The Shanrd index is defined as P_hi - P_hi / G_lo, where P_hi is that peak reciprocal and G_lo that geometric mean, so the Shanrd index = -0.73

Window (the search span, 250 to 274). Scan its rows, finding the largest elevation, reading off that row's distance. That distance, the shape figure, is 272 km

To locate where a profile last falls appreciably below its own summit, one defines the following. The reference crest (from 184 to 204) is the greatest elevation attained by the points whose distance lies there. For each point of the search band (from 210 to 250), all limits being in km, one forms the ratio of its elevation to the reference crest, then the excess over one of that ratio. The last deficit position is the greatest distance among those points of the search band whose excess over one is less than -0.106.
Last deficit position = 247 km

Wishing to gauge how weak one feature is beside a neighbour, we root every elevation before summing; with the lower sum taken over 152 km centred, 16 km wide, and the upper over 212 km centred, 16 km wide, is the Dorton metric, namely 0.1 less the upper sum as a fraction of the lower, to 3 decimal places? -0.894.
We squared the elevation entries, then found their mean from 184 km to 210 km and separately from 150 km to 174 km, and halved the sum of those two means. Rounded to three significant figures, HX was 7.62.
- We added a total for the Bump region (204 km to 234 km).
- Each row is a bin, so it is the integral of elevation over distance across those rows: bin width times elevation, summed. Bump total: 80.0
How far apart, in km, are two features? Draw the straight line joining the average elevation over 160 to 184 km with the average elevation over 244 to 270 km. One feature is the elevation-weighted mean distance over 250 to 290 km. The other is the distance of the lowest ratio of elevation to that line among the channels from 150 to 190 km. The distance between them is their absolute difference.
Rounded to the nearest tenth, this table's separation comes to 112.5 km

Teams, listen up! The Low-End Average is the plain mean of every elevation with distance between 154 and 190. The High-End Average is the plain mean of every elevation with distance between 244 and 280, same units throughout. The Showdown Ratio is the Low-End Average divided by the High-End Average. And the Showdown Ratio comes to 1.19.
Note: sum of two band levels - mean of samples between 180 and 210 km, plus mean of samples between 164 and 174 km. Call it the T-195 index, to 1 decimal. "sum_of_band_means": 5.7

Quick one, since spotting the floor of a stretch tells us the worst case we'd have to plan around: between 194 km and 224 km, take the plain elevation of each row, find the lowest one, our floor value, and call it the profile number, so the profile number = 2.54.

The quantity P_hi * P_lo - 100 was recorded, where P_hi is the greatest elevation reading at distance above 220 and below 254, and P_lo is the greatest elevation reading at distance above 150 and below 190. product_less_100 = -91.5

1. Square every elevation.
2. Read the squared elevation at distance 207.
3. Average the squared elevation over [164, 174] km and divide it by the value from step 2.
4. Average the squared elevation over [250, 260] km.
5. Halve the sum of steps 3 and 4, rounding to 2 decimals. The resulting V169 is 3.36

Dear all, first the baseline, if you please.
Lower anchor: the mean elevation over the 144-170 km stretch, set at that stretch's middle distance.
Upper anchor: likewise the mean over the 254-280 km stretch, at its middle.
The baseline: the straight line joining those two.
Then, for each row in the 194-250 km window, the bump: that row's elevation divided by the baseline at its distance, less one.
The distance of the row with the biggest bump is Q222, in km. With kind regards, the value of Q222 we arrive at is 232 km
